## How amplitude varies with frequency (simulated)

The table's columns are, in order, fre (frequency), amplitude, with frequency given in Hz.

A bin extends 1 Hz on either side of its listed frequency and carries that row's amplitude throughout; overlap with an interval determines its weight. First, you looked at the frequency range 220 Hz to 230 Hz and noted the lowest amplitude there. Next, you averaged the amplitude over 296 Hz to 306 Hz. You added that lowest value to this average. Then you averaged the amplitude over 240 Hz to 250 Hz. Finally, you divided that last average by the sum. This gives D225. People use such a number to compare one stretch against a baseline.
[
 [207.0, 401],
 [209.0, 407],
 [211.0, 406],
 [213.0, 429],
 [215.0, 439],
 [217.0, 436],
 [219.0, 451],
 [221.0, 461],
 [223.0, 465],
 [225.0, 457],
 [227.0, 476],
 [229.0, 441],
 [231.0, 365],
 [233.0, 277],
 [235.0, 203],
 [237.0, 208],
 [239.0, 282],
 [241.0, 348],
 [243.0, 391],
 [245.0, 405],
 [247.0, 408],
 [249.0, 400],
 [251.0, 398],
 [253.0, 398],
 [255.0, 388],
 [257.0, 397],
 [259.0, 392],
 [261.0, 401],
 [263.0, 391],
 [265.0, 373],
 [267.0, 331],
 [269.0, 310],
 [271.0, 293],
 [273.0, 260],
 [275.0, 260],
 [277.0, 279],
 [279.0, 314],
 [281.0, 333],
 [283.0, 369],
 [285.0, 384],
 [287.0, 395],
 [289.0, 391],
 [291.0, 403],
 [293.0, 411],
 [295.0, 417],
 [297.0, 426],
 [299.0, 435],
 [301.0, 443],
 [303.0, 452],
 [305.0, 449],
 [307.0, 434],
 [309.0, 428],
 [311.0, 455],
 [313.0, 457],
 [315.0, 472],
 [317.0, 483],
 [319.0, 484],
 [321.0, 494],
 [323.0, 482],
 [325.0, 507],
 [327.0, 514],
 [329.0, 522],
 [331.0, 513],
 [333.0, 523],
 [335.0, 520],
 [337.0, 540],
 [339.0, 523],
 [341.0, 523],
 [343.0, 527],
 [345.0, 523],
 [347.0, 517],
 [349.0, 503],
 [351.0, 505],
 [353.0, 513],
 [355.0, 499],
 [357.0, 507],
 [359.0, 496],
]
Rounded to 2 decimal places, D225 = 0.44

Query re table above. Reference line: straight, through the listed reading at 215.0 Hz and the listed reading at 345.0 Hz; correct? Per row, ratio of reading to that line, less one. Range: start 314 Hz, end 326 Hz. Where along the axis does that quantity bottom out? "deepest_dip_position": 315.0 Hz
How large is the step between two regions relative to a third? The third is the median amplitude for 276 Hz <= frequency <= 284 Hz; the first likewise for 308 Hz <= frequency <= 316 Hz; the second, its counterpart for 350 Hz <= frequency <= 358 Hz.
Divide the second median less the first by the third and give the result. 0.15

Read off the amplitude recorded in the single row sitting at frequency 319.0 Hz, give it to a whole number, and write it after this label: 484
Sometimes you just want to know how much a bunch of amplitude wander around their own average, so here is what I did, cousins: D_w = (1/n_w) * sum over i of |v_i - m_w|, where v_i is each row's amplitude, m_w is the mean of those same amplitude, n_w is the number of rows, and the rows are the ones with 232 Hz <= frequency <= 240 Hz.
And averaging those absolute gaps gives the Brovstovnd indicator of 37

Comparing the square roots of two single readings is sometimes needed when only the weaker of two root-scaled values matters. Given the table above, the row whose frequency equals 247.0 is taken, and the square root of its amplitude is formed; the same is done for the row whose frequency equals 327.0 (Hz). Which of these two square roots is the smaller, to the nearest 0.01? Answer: 20.20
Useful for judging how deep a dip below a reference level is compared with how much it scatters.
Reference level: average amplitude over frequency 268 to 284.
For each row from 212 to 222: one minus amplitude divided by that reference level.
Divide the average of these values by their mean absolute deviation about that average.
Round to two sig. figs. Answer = -14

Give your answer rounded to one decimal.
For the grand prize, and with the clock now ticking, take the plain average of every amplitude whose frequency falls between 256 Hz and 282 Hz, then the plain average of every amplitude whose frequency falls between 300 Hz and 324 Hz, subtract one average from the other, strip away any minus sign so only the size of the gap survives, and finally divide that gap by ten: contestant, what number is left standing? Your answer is 12.8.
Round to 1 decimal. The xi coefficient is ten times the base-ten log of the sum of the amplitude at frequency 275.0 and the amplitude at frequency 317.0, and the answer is 28.7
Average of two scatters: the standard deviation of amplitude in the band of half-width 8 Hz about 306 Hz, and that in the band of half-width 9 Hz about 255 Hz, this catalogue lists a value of 8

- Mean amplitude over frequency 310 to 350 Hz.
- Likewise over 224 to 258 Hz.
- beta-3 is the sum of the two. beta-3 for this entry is 871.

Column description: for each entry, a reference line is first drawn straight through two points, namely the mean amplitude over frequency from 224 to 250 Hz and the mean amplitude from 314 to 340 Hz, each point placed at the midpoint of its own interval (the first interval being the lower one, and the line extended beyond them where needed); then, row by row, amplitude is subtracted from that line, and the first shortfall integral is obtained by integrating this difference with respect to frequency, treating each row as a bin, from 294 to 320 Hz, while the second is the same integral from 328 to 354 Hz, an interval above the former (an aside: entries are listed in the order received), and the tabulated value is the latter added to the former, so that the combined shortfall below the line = 879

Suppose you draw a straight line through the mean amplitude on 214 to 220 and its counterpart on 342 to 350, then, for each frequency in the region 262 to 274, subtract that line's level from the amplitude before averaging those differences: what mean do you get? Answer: -146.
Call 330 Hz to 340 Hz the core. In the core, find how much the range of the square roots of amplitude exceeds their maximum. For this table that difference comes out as -23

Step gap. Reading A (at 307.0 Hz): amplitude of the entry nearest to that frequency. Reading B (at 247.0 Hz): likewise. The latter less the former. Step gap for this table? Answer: -26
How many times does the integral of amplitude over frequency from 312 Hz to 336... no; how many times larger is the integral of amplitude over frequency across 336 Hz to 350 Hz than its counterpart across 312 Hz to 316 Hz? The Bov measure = 3.9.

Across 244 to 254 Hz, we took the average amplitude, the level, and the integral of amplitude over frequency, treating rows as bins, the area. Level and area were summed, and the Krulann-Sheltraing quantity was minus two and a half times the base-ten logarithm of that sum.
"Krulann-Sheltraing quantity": -9.11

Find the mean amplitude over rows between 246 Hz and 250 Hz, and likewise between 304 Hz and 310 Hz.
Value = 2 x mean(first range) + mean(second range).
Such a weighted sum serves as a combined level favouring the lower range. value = 1245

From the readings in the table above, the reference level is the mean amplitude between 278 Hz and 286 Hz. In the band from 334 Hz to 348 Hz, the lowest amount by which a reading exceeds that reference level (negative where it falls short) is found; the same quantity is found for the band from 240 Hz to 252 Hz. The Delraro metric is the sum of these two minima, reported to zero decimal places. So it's 165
